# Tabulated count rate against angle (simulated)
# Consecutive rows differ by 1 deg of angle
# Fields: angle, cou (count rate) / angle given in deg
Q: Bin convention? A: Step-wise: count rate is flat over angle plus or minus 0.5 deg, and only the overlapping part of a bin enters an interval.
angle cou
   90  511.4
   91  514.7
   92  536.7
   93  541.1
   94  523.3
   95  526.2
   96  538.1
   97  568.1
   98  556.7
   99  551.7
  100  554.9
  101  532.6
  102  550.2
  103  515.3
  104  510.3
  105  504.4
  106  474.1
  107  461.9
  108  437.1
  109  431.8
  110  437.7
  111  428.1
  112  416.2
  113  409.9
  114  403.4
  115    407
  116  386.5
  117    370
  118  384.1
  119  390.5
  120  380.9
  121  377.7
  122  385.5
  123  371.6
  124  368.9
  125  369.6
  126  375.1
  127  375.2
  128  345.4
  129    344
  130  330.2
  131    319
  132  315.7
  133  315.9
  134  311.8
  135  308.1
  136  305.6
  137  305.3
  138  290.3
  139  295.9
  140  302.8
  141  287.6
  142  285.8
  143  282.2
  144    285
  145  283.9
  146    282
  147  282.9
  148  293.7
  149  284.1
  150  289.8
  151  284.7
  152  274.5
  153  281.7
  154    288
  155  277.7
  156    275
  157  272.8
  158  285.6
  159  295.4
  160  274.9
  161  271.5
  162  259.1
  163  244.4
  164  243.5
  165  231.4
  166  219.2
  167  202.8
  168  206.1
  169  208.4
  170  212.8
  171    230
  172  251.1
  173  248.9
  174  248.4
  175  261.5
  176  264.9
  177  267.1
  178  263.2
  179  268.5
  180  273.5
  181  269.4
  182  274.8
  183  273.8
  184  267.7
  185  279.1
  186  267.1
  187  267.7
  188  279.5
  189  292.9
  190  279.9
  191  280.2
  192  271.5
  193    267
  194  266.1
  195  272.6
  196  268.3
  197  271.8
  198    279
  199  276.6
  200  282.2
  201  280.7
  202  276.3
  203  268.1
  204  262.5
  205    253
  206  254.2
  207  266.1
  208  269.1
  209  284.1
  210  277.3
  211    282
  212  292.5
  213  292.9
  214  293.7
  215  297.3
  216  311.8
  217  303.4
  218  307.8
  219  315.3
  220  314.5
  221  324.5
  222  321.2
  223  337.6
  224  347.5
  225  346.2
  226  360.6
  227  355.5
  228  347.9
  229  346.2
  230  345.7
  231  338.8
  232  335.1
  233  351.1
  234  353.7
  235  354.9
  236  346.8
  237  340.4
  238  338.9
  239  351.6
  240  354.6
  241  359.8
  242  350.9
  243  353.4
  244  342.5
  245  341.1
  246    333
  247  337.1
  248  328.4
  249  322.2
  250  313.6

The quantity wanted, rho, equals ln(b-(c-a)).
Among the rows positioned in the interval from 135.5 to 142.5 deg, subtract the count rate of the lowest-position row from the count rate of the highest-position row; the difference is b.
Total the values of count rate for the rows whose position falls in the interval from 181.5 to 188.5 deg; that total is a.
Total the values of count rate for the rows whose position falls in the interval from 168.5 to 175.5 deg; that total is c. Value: 5.4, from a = 1910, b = -20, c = 1661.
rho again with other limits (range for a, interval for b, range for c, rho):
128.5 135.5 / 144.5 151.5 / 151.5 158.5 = 5.7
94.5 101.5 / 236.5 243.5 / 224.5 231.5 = 7.2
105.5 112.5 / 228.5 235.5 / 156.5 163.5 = 7.1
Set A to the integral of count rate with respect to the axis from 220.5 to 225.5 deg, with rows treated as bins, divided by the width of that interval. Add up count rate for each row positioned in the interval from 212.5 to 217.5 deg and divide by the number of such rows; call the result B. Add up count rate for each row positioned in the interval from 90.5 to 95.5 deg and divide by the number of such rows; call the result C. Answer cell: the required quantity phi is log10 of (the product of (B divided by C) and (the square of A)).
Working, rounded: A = 335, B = 300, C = 528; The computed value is 4.81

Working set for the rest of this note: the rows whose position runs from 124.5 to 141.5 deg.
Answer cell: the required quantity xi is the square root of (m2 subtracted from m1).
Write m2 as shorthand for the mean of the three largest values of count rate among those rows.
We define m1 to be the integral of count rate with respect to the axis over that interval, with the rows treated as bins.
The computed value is 72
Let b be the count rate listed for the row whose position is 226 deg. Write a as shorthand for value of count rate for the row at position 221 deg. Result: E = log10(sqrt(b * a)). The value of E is 2.53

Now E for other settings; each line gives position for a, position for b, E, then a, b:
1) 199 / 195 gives 2.44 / 276.6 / 272.6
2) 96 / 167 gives 2.52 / 538.1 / 202.8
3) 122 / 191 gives 2.52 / 385.5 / 280.2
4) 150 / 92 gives 2.60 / 289.8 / 536.7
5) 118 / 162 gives 2.50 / 384.1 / 259.1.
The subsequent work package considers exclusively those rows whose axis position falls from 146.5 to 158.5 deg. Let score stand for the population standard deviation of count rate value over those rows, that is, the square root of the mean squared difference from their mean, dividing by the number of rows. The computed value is 6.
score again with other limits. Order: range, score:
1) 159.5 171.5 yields 24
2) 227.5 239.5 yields 6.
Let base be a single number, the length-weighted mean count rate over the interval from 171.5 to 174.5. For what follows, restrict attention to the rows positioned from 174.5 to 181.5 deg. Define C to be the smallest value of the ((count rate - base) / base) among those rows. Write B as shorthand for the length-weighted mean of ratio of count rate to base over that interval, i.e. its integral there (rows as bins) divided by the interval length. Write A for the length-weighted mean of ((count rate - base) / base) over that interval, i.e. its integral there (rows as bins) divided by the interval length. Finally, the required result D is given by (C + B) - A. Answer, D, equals 1.05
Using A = 0.070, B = 1.07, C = 0.05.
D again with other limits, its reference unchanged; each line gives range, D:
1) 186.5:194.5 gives 1.07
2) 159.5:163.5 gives 0.98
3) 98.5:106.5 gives 1.90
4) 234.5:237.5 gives 1.36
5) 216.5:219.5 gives 1.22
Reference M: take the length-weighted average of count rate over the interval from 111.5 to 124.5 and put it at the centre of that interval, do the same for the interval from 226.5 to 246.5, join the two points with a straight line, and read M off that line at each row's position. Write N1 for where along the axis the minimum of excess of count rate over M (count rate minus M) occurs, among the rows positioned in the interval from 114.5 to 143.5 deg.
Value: 143 deg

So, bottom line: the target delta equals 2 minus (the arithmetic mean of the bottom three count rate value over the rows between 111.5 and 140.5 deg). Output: -294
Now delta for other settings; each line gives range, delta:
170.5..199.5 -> -240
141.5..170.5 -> -204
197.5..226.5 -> -255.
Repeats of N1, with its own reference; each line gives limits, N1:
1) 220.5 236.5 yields 222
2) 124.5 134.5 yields 134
